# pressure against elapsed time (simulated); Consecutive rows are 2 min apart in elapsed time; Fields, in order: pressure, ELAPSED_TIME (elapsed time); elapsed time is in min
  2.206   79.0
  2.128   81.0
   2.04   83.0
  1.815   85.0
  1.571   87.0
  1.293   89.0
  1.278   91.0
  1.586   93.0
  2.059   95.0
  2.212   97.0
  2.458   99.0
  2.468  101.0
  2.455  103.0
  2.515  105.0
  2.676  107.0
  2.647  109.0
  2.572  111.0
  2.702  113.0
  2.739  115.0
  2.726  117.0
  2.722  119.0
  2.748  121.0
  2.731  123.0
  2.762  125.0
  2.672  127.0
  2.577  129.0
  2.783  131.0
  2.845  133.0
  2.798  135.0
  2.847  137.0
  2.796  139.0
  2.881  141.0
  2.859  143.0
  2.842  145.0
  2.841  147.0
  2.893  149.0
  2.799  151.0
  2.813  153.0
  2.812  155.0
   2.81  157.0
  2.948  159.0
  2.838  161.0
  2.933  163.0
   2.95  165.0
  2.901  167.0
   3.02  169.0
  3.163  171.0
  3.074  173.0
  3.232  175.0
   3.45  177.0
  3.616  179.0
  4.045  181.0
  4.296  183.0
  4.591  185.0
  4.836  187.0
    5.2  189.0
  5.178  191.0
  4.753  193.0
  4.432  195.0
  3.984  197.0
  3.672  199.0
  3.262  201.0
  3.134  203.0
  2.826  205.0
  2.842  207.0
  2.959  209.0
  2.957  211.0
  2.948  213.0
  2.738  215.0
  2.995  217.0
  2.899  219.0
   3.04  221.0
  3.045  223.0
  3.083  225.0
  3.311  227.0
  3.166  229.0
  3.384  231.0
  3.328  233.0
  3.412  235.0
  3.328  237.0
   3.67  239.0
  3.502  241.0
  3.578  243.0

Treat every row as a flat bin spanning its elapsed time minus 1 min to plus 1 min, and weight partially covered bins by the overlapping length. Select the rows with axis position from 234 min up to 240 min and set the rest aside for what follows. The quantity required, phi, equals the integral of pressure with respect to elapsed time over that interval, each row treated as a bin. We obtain 20.8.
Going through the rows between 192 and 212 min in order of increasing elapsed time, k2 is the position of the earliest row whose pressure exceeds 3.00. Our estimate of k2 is 193.0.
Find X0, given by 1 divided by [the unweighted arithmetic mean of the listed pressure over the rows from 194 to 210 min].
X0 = 0.30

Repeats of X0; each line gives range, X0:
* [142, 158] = 0.35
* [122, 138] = 0.36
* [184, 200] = 0.22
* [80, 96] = 0.58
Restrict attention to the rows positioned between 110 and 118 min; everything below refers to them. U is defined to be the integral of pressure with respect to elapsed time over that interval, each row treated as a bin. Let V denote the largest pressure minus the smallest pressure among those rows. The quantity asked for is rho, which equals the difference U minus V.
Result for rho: 21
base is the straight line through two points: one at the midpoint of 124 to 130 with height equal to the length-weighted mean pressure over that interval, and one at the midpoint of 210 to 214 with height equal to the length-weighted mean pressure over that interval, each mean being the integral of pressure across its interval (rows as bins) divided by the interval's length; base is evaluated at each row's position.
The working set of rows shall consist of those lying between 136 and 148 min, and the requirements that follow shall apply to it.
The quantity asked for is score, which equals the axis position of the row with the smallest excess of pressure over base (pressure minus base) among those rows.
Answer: 139.0 min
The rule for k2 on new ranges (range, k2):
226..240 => 227.0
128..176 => 169.0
